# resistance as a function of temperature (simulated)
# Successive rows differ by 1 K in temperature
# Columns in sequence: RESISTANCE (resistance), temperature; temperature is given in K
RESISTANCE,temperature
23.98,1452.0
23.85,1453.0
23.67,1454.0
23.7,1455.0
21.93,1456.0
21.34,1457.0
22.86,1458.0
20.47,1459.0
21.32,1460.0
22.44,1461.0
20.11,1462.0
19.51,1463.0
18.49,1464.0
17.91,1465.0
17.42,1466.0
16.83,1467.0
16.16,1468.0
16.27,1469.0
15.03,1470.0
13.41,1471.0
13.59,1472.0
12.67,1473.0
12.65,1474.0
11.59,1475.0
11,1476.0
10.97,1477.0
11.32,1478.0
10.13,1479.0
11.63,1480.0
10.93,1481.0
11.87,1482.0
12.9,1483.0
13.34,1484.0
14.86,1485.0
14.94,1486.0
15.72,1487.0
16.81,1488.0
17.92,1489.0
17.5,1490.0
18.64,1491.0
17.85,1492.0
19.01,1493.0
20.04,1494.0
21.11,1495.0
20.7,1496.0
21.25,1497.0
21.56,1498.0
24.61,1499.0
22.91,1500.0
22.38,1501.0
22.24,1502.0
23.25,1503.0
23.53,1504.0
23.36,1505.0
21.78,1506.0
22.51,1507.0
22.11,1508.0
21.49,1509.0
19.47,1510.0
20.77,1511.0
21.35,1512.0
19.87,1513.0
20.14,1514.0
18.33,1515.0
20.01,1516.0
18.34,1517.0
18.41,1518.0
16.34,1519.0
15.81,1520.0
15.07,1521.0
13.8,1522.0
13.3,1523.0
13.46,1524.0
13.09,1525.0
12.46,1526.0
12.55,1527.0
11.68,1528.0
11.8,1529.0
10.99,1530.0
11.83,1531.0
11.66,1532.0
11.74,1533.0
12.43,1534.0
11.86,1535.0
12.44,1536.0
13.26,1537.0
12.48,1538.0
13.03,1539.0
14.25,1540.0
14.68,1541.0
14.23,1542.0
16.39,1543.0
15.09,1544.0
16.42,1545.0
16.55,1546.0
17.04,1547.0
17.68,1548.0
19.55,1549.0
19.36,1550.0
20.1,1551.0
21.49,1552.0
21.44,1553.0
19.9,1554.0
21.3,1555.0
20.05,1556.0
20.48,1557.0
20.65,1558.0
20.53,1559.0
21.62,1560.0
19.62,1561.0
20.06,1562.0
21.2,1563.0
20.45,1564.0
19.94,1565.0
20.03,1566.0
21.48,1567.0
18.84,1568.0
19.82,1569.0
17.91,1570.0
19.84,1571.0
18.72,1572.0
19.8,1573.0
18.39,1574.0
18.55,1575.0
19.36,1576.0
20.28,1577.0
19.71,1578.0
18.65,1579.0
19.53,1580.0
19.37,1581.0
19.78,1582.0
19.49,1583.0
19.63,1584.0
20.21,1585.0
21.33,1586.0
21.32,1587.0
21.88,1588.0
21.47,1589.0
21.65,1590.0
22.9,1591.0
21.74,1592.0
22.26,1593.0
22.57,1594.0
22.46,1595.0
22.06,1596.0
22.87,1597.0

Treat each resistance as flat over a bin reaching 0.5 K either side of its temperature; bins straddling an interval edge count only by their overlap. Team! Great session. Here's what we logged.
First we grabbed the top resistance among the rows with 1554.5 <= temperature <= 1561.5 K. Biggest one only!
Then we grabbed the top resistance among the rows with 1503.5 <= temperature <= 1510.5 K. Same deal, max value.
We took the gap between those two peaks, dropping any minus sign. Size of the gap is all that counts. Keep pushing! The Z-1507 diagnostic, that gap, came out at 1.9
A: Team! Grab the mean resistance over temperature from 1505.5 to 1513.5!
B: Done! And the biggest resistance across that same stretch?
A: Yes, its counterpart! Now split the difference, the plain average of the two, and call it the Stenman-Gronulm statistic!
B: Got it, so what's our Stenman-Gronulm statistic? 22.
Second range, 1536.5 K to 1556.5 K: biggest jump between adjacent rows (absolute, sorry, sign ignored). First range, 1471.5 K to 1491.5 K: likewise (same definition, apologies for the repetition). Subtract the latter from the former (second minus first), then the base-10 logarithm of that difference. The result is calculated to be -0.19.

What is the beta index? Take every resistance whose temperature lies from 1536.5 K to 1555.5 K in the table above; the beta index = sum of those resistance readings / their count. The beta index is 17.1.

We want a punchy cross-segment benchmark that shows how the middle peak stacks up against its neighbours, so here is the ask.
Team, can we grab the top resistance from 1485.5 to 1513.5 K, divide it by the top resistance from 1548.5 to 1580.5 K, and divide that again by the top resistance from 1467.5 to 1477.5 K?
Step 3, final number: 0.070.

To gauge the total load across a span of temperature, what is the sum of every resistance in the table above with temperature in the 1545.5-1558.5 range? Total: 256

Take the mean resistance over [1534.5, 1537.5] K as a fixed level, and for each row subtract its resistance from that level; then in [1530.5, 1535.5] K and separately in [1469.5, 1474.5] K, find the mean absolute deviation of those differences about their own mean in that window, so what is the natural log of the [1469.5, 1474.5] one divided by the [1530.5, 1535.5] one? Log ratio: 1.2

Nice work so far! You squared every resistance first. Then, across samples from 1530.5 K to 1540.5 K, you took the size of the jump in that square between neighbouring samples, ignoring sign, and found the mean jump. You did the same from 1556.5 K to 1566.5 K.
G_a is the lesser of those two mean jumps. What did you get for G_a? 15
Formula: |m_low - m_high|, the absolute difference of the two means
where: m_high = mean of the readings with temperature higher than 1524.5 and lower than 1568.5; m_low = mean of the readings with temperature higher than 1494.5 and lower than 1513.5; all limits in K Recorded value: 5.2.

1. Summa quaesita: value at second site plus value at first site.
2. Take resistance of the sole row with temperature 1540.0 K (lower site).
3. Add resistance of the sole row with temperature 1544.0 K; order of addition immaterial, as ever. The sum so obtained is 29.3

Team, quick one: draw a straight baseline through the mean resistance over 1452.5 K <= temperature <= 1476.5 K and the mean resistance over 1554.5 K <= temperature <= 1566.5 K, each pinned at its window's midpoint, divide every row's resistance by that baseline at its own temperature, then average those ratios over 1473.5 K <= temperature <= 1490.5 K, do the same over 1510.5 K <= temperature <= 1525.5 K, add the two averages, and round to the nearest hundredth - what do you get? 1.60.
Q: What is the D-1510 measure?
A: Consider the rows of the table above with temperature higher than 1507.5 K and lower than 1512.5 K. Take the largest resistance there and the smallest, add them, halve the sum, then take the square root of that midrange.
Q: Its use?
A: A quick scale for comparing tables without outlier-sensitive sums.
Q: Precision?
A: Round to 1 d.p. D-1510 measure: 4.6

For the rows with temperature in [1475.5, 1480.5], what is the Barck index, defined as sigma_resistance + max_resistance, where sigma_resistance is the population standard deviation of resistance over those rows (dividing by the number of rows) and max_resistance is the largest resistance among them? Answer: 12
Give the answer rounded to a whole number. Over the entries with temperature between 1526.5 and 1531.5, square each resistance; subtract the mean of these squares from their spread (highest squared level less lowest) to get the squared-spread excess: -102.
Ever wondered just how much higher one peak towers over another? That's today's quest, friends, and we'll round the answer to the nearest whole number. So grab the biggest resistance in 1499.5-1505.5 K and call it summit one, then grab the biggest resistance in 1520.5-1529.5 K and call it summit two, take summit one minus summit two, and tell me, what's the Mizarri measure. 8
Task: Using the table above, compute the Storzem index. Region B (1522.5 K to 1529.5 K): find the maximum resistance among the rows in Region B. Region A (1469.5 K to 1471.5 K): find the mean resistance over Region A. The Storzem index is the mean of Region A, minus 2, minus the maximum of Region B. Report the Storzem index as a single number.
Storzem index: -1.2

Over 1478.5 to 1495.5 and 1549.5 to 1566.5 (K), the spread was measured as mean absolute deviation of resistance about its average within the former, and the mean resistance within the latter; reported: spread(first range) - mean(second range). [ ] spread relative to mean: -17.6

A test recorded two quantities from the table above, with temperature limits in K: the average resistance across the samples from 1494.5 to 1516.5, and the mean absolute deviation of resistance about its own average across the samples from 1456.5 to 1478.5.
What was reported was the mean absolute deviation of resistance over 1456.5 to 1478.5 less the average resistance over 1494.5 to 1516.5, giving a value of -18.2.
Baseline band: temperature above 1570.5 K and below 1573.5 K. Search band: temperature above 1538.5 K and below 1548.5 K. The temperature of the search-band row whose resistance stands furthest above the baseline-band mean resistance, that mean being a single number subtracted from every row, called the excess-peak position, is 1548.0 K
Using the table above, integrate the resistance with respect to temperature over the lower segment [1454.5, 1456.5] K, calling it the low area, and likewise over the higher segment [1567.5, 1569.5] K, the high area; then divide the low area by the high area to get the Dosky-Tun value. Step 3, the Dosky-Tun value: 1.18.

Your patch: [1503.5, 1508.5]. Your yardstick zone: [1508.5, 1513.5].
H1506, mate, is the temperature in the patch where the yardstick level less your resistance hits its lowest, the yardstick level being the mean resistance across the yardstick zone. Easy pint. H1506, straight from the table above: 1504.0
